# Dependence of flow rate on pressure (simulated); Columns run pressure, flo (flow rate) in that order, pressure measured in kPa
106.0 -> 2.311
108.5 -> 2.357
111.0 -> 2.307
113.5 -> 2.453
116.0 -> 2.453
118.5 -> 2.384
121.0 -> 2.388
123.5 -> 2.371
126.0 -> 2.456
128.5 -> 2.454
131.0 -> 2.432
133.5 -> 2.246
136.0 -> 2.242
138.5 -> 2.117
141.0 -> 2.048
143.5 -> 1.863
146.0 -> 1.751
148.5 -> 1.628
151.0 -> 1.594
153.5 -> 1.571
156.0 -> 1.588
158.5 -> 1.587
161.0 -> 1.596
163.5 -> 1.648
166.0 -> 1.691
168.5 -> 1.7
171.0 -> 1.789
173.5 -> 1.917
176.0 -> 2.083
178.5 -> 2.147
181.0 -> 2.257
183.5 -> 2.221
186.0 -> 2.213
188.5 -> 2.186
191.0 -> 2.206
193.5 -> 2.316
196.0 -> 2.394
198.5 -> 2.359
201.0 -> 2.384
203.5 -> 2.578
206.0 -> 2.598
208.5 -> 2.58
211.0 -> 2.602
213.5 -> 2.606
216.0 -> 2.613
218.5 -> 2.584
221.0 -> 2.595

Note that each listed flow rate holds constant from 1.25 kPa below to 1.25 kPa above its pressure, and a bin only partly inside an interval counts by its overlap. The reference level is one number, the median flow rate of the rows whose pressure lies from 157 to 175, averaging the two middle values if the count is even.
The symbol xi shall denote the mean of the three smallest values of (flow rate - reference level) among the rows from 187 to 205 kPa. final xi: 0.5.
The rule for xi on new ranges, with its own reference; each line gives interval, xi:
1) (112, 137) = 0.6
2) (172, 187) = 0.4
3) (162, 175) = 0.0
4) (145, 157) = -0.1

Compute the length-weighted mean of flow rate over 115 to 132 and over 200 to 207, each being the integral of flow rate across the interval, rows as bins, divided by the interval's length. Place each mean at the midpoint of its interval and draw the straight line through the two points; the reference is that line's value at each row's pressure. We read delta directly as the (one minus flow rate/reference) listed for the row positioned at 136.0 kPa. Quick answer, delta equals 0.08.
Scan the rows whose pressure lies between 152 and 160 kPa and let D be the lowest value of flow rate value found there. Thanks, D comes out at 1.571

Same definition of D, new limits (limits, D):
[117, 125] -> 2.371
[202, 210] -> 2.578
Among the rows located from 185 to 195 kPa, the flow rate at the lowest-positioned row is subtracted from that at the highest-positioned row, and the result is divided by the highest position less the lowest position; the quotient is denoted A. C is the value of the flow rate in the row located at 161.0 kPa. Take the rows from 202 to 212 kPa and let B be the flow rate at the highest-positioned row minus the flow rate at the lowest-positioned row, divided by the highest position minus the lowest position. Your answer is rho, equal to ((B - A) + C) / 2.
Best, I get 0.79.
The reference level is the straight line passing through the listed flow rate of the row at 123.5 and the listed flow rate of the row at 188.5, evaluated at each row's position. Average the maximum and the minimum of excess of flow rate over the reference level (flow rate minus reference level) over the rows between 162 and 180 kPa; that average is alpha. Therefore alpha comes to -0.3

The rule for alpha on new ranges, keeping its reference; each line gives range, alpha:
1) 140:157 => -0.5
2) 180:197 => 0.1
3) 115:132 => 0.0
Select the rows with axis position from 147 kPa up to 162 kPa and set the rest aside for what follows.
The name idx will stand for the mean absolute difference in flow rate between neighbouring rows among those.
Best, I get 0.02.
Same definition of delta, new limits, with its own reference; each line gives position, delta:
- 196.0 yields 0.05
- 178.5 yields 0.14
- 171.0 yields 0.28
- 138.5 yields 0.13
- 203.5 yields -0.02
